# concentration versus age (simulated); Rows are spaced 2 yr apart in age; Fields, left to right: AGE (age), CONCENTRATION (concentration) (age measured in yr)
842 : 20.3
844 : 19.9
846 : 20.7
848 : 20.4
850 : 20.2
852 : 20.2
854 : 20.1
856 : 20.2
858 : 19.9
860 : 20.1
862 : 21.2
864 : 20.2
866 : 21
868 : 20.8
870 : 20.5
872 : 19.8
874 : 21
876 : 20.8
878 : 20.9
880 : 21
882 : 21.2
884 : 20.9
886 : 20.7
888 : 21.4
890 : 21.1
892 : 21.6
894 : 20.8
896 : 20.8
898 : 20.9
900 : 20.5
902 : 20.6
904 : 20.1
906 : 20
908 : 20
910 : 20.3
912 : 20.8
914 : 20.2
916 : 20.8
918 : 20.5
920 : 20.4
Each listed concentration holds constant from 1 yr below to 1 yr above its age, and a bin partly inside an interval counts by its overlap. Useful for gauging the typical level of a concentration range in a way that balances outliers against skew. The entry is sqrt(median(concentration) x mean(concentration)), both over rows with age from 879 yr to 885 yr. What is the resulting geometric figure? 21.02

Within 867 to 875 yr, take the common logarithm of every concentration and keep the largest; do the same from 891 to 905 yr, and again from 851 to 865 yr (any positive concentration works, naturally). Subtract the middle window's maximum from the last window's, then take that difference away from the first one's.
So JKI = 1.33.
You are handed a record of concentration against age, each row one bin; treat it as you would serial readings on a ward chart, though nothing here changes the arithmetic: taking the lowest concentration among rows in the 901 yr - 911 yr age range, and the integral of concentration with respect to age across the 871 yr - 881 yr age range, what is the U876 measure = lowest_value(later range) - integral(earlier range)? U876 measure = -187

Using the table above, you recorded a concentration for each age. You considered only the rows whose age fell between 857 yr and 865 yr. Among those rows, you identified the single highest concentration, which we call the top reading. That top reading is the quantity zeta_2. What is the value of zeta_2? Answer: 21.2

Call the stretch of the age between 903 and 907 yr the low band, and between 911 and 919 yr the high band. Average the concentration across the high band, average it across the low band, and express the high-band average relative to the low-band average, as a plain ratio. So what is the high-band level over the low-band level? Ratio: 1.03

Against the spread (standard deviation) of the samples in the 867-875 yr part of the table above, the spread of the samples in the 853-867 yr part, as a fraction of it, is 1.0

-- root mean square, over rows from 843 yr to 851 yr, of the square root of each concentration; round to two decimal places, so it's 4.51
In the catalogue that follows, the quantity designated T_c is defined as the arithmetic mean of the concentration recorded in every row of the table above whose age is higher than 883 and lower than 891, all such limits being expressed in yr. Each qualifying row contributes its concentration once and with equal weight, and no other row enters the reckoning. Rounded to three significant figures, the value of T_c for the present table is 21.0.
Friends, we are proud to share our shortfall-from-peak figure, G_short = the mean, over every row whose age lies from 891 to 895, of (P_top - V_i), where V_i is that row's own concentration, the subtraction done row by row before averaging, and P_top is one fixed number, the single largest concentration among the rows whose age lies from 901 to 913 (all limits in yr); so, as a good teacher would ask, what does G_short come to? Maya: -0.4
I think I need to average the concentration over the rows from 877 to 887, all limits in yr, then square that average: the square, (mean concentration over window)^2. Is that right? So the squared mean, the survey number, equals 438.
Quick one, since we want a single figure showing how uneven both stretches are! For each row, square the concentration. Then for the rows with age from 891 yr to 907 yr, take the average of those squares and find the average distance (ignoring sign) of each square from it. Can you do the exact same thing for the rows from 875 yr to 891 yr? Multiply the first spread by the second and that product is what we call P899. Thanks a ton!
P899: 111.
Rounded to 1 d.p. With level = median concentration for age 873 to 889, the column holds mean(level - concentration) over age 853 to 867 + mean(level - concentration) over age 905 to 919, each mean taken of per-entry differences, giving 1.1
